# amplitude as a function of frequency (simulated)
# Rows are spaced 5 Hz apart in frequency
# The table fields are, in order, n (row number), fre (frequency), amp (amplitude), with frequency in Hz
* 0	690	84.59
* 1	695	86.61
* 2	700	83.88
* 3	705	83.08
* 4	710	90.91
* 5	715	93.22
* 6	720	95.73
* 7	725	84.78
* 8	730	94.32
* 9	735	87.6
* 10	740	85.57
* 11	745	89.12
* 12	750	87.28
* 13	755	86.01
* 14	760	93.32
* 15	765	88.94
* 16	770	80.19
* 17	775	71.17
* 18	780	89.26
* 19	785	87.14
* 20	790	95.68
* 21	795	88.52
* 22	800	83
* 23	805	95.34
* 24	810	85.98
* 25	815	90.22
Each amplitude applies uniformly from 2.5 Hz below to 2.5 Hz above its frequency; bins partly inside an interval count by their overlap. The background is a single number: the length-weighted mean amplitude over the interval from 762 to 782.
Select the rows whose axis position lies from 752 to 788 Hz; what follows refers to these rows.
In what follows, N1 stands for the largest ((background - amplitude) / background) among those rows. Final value 0.14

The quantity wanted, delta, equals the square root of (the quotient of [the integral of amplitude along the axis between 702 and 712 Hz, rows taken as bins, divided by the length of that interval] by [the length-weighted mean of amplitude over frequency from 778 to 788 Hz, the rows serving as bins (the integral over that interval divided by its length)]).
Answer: 0.99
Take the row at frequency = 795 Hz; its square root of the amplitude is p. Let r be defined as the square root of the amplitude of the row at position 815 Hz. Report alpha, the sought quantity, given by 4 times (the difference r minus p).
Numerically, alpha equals 0.4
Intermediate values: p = 9.41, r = 9.5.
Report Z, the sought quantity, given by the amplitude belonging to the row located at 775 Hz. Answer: 71.17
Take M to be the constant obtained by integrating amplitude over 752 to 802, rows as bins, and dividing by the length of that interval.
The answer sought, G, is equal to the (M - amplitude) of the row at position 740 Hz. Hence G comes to 1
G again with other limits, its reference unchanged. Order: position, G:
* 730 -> -8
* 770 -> 6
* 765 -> -3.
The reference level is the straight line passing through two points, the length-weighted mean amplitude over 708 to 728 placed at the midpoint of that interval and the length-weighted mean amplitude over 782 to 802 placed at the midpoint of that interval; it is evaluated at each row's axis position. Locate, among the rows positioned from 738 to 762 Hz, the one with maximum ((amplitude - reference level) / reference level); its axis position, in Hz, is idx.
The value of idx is 760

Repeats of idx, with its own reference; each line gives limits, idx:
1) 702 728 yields 720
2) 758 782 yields 760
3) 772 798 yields 790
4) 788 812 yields 805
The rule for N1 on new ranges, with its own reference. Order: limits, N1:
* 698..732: -0.01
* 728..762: -0.04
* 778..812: -0.01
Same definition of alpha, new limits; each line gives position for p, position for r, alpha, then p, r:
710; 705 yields -1.7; 9.53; 9.1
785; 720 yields 1.8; 9.33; 9.8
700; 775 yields -2.9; 9.16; 8.4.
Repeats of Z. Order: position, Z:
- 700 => 83.88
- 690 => 84.59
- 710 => 90.91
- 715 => 93.22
